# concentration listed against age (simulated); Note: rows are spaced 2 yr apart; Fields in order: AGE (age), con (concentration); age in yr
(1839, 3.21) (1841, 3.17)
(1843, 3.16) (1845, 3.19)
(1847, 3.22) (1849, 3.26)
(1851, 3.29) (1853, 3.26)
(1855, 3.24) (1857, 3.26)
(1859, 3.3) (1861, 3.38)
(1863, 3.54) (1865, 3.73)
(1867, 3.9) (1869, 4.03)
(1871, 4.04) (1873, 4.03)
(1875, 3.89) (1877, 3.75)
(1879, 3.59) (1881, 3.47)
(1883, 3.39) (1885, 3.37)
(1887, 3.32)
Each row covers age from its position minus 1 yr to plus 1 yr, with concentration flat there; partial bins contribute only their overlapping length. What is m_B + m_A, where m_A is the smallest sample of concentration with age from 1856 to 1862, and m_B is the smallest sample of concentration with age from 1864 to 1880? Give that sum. 6.85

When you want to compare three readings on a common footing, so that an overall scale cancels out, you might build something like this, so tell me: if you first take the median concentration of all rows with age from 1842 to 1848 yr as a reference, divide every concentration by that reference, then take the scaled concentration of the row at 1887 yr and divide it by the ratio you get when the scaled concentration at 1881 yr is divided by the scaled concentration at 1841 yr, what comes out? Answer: 0.95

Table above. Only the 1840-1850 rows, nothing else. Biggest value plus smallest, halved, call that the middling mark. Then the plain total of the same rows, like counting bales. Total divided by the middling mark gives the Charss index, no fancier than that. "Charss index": 4.98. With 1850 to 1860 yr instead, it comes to 5.00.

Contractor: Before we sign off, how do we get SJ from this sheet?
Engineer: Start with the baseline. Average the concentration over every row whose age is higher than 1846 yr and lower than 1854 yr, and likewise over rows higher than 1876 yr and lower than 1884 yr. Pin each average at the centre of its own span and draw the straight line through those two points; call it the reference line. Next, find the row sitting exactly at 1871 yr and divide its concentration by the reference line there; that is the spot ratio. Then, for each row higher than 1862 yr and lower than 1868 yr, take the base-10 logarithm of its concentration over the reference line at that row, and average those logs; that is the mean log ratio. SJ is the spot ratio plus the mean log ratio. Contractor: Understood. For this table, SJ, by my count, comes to 1.21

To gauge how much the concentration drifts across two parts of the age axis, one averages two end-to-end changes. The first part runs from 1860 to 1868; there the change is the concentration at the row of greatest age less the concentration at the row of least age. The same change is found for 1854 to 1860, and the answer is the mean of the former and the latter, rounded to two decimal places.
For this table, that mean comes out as 0.29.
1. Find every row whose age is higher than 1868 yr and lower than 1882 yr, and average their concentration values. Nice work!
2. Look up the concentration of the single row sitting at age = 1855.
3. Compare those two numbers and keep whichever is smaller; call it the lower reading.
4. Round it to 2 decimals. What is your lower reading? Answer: 3.24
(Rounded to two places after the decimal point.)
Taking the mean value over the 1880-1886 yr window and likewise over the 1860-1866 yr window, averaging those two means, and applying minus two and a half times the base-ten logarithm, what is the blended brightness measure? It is -1.35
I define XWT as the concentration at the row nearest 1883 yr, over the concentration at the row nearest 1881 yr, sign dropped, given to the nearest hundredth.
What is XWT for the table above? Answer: 0.98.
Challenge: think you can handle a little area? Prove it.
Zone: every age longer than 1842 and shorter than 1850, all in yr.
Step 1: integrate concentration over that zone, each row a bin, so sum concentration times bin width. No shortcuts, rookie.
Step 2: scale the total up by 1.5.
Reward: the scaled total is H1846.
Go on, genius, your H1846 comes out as 38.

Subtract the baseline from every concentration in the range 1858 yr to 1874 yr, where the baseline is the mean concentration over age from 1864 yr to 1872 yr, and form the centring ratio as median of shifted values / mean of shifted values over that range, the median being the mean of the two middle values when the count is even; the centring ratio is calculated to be 0.61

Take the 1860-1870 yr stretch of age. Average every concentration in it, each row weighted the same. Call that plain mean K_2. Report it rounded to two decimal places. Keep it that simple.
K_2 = 3.72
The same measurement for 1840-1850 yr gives 3.20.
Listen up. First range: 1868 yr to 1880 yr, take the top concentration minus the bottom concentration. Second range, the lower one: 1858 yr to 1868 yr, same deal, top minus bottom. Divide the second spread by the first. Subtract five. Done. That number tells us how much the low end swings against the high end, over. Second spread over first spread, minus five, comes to -3.7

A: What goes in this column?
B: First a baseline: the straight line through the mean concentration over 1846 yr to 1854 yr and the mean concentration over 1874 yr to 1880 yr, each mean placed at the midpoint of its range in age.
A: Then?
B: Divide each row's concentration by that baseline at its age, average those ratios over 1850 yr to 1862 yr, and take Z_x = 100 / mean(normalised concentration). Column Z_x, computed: 102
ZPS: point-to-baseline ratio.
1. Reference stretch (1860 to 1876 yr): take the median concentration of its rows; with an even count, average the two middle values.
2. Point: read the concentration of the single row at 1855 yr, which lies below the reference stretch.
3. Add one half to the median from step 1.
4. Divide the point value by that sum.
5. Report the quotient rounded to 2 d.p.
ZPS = 0.74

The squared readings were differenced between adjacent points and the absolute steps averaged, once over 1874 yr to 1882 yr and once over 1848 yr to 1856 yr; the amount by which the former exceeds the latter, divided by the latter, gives 5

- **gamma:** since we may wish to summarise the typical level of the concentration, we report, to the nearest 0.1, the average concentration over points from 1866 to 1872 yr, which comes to 4.0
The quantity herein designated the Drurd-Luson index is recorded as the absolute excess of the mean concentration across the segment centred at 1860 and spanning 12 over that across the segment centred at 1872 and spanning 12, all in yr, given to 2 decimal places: 0.53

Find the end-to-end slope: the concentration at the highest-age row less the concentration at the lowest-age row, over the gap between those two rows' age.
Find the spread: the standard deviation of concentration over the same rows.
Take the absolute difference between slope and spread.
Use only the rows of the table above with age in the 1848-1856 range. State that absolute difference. 0.02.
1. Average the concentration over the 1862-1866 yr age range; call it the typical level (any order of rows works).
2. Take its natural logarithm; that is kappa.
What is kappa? 1.29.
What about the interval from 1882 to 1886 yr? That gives 1.22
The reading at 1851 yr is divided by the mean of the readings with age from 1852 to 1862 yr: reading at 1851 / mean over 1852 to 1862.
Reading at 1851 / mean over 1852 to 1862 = 1.00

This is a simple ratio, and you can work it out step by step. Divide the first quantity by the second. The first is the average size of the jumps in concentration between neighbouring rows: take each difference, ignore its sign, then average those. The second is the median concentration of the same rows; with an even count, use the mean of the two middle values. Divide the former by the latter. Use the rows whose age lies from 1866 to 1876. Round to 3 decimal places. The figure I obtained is 0.018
